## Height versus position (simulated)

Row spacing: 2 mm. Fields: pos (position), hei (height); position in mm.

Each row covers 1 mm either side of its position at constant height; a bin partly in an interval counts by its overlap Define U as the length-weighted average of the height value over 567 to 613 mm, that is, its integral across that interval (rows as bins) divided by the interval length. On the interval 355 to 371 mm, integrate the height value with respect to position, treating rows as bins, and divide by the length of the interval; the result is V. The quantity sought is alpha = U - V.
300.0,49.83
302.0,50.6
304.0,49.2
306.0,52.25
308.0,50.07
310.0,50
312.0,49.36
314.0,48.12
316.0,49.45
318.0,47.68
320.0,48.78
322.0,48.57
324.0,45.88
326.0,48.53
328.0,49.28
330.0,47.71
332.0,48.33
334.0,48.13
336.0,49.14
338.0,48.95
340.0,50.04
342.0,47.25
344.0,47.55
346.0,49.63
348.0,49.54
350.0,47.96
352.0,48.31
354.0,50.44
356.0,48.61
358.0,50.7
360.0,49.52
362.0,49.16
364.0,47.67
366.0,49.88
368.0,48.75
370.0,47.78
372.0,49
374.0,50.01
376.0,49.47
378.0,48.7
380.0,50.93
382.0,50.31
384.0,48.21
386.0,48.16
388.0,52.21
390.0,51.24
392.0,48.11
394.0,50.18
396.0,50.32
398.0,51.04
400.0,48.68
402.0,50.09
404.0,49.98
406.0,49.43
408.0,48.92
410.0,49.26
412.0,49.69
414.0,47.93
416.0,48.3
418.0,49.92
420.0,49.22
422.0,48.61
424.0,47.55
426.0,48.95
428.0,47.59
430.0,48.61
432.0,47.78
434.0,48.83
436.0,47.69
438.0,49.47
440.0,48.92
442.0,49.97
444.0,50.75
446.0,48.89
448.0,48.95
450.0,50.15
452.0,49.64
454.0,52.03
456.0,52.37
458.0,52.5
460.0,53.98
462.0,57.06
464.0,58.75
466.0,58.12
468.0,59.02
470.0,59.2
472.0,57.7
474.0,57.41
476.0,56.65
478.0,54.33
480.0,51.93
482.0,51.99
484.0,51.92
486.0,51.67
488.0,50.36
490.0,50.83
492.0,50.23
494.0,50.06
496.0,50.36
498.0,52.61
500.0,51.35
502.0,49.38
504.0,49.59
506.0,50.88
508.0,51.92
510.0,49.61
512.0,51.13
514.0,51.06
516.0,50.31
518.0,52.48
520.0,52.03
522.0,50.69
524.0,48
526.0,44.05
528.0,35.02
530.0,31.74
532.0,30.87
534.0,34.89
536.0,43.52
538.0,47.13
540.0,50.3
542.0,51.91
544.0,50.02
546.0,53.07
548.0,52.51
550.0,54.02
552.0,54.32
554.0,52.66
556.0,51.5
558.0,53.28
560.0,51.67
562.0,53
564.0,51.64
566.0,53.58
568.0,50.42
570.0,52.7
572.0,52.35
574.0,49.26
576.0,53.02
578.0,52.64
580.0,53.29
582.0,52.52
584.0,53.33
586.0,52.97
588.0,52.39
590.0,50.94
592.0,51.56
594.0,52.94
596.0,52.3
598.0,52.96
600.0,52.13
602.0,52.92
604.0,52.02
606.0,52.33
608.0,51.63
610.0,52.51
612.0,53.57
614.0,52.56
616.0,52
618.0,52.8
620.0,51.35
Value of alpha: 3.3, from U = 52.3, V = 49.0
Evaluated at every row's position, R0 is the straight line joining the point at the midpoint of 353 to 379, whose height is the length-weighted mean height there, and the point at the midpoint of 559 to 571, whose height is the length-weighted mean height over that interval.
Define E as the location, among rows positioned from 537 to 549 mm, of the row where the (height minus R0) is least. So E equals 538.0 mm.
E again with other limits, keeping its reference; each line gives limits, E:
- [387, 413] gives 392.0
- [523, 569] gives 532.0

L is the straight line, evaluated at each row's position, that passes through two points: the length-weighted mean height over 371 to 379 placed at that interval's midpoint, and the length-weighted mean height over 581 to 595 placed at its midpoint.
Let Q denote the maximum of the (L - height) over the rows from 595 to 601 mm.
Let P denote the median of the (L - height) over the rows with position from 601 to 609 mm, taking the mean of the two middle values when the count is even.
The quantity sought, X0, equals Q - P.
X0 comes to 0.0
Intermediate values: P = 0.4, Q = 0.4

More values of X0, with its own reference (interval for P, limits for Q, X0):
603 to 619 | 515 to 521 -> 0.8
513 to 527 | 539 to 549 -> 1.0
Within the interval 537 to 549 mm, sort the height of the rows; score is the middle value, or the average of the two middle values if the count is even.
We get 51.1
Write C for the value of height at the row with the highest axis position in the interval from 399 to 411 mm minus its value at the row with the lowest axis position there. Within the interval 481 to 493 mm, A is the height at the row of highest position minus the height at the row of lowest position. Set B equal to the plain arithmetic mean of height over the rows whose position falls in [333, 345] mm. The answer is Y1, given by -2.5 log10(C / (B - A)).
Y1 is 4.8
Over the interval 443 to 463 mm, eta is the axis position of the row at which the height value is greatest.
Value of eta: 462.0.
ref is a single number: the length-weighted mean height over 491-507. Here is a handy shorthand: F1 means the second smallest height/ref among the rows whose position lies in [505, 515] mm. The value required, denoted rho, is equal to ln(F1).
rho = 0.01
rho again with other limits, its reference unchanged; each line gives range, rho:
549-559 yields 0.04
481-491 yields 0.01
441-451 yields -0.03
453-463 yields 0.04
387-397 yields -0.01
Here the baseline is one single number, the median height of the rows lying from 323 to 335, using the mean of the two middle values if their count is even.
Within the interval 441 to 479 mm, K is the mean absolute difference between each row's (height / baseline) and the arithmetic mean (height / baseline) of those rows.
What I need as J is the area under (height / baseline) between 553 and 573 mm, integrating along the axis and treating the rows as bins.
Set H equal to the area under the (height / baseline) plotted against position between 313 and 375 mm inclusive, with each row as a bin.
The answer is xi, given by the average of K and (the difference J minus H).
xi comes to -20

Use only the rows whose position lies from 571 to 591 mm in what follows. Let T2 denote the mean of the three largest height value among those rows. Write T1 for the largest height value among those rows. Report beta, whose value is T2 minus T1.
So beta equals -0.1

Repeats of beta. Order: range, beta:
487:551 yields -0.8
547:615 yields -0.3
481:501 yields -0.4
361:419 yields -0.7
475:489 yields -2.3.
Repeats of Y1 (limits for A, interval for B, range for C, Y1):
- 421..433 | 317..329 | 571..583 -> 6.1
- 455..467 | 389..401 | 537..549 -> 2.3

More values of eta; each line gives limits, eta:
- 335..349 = 340.0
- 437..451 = 444.0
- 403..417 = 404.0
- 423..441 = 438.0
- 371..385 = 380.0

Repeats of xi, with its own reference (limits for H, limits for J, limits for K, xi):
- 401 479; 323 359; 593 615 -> -23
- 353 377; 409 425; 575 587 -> -4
